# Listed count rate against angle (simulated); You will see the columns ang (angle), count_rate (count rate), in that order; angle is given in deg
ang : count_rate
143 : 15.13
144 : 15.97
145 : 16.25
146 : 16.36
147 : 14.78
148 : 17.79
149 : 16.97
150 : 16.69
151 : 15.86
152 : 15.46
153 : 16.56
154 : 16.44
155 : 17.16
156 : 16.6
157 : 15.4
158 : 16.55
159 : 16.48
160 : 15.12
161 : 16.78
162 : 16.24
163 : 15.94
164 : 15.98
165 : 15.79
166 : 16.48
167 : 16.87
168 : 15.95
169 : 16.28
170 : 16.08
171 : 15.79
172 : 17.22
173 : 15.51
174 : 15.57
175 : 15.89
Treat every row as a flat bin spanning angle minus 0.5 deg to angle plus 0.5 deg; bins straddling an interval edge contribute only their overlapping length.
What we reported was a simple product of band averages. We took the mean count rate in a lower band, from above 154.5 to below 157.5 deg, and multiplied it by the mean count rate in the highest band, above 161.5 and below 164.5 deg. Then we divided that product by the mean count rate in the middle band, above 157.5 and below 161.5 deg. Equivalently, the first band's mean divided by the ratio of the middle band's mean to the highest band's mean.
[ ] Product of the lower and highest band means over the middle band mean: 16.2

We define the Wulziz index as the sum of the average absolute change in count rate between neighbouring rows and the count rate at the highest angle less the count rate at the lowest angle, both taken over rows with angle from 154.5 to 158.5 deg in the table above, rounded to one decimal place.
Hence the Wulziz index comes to 0.4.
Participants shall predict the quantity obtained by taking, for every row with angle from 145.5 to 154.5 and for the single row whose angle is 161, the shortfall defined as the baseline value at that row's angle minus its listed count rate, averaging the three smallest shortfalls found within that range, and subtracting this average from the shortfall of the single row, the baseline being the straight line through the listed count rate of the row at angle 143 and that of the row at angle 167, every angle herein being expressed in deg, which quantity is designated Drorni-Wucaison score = 1.2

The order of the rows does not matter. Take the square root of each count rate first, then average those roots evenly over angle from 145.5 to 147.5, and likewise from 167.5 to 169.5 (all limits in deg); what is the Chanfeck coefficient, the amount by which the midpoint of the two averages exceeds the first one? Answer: 0.035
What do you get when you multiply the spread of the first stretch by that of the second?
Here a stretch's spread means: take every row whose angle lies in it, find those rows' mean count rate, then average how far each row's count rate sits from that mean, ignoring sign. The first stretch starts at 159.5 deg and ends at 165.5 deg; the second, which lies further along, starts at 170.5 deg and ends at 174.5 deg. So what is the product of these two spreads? 0.215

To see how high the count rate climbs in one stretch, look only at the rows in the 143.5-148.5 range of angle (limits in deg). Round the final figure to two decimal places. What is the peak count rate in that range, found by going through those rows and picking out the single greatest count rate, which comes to 17.79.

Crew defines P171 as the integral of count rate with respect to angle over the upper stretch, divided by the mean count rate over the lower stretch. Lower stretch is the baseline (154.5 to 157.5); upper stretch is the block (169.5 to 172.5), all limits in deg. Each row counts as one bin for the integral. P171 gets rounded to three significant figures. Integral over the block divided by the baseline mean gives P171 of 3.00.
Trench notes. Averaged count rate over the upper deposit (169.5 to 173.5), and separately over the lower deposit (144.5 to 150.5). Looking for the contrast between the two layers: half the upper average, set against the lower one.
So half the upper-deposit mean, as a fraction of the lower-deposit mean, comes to 0.490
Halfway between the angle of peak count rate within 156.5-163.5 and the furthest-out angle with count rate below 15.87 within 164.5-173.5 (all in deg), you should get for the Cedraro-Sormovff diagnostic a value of 167.0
